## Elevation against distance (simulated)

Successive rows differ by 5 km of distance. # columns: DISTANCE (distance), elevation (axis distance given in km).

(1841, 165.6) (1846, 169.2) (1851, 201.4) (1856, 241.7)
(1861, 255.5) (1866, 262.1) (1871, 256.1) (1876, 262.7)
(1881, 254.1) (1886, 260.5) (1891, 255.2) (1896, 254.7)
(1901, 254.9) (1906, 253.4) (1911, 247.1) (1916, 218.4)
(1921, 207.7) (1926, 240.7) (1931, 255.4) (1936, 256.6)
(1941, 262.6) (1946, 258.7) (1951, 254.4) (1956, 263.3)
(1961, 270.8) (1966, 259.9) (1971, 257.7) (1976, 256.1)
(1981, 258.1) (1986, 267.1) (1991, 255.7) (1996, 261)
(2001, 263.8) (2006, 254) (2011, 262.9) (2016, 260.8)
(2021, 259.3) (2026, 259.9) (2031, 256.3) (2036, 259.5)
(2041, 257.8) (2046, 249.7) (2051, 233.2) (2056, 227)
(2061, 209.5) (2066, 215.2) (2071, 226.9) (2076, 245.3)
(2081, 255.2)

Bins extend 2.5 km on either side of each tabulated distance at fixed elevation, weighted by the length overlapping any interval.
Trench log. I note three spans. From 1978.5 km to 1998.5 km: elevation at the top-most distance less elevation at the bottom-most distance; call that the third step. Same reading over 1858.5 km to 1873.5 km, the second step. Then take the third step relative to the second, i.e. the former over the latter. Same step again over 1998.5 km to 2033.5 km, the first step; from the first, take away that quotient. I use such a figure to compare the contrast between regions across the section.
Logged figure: -12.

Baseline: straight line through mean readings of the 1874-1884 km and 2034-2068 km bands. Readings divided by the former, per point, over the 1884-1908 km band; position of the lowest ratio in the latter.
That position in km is 1891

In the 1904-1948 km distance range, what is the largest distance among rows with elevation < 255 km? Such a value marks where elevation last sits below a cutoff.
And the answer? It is 1926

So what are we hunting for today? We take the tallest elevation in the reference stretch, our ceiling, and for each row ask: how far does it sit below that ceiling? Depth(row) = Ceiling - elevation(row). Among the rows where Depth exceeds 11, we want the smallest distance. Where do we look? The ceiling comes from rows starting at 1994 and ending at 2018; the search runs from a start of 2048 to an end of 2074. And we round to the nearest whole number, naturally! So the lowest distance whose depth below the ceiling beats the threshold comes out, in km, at 2051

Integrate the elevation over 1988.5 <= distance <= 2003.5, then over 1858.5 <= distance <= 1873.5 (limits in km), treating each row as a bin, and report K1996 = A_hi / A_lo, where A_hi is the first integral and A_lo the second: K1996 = 1.01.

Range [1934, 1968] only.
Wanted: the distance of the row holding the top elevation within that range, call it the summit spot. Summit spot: 1961 km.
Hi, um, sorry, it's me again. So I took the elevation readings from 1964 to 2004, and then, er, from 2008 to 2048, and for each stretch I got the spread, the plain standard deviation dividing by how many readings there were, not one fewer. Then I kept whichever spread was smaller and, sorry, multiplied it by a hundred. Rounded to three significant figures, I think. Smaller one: 368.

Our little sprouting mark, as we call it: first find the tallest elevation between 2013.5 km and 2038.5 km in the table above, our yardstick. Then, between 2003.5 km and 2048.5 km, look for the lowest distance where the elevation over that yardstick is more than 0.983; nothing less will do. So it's 2011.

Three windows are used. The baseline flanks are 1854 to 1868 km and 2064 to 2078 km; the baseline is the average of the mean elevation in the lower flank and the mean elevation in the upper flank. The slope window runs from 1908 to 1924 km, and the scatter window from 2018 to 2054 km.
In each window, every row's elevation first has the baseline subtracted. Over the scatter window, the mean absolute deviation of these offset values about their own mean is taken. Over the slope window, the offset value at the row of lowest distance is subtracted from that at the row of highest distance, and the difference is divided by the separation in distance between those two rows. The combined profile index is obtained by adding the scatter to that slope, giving 3.0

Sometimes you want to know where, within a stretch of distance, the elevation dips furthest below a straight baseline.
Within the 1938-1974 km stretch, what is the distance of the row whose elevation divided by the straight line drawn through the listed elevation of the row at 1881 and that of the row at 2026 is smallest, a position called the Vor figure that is 1951 km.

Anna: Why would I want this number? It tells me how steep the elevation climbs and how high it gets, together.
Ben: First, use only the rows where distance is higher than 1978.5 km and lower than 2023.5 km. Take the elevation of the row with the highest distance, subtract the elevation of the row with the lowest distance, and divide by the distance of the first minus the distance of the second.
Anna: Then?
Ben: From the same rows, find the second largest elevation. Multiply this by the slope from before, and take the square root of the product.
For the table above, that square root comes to 2.8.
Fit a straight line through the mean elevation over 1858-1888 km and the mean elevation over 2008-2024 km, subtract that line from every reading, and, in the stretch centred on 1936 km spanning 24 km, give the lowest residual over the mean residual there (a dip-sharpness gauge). 4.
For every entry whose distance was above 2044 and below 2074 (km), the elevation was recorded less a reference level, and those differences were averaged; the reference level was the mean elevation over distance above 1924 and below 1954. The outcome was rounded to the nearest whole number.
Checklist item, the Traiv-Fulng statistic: -28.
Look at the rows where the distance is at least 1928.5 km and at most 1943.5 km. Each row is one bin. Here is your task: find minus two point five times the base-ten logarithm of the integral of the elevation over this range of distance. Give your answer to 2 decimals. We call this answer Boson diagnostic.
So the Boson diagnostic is -8.97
